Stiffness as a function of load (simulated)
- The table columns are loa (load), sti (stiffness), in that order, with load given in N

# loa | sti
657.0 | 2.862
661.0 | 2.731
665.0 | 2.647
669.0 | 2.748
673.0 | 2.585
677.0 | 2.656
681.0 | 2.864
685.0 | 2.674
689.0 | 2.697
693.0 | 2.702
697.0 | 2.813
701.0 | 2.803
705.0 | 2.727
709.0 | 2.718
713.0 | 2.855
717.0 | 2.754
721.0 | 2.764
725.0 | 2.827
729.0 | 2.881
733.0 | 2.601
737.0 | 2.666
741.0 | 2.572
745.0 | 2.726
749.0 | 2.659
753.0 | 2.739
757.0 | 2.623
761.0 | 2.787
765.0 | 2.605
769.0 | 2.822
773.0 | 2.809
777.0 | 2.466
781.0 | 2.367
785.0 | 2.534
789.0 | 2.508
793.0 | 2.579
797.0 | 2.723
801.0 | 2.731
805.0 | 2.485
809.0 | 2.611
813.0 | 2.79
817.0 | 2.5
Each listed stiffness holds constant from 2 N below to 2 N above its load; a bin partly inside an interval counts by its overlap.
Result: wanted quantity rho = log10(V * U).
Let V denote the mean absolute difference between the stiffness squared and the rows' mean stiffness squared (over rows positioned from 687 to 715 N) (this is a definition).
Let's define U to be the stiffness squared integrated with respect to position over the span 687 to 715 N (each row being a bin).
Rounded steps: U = 213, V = 0.31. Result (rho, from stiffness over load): 1.81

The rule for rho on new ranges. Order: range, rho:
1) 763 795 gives 2.13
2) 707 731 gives 1.76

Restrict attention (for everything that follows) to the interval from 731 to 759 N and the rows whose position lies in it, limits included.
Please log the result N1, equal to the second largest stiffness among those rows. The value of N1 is 2.726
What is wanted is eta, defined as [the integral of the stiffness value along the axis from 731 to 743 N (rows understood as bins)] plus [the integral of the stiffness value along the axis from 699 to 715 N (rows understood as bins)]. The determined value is 76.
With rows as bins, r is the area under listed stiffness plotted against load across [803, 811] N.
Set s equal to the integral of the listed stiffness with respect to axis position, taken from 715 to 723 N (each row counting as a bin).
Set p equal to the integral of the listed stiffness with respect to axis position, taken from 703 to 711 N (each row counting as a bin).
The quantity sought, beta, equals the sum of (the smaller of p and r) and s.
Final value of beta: 42.5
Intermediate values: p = 21.8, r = 20.4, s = 22.1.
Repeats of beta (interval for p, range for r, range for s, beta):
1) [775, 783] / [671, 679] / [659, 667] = 40.8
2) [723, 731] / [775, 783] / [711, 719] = 41.8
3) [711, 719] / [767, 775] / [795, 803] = 44.3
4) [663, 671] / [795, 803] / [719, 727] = 43.9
